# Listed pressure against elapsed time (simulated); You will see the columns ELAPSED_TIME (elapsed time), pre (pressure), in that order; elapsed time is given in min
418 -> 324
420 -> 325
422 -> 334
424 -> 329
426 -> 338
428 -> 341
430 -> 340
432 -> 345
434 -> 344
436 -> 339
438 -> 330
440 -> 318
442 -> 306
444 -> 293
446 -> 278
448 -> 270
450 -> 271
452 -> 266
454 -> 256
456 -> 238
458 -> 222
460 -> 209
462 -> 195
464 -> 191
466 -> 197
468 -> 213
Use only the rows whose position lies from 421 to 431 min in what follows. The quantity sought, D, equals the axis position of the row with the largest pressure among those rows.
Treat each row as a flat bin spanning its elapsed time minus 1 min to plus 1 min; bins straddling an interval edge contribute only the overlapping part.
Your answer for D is 428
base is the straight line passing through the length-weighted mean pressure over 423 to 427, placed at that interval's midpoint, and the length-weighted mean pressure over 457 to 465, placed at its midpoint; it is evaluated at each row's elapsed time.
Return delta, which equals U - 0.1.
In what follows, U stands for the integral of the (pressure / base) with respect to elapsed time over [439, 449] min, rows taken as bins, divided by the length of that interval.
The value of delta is 1.00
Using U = 1.10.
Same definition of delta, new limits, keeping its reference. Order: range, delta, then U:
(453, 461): 0.96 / 1.06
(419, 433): 0.92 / 1.02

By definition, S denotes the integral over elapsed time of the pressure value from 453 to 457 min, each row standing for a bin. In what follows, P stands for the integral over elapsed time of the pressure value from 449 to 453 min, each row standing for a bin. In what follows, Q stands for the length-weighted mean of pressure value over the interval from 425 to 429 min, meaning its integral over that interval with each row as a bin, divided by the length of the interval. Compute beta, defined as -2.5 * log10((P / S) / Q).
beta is 6.2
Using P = 1074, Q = 339.5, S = 988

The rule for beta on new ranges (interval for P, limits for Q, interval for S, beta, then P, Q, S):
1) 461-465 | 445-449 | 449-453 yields 6.5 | 772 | 274.0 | 1074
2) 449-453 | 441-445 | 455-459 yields 6.0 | 1074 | 299.5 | 920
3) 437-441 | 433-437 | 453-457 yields 6.0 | 1296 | 341.5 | 988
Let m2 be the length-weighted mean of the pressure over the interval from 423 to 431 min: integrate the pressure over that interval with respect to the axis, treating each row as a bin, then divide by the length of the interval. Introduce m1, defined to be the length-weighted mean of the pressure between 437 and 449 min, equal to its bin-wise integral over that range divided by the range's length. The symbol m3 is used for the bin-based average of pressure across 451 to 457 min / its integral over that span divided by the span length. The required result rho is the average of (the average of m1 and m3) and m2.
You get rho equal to 307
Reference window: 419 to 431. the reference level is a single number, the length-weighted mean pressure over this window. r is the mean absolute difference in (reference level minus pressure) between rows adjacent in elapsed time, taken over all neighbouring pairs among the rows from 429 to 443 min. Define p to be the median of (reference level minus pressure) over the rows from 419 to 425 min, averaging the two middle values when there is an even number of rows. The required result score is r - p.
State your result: 2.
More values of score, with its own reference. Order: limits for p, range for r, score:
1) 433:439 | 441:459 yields 15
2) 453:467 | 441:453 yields -117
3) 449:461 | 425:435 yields -85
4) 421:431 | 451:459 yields 18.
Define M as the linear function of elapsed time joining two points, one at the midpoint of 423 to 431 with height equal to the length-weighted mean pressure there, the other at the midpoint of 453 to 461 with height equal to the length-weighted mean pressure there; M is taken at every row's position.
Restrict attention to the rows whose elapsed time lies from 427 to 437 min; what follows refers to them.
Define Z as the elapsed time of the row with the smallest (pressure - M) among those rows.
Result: 428 min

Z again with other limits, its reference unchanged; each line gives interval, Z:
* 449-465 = 462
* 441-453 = 448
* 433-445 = 444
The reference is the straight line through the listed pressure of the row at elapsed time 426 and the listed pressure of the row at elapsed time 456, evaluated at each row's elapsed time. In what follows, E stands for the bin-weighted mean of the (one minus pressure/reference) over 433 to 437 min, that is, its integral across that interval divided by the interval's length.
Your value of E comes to -0.11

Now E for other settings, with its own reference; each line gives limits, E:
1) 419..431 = 0.02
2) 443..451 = -0.04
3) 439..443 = -0.08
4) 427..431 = -0.04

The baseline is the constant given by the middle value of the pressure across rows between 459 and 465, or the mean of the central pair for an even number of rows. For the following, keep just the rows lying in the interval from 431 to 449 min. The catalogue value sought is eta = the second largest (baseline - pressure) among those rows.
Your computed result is -83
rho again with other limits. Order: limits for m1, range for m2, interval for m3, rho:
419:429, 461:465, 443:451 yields 249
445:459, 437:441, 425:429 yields 311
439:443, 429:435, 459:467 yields 299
